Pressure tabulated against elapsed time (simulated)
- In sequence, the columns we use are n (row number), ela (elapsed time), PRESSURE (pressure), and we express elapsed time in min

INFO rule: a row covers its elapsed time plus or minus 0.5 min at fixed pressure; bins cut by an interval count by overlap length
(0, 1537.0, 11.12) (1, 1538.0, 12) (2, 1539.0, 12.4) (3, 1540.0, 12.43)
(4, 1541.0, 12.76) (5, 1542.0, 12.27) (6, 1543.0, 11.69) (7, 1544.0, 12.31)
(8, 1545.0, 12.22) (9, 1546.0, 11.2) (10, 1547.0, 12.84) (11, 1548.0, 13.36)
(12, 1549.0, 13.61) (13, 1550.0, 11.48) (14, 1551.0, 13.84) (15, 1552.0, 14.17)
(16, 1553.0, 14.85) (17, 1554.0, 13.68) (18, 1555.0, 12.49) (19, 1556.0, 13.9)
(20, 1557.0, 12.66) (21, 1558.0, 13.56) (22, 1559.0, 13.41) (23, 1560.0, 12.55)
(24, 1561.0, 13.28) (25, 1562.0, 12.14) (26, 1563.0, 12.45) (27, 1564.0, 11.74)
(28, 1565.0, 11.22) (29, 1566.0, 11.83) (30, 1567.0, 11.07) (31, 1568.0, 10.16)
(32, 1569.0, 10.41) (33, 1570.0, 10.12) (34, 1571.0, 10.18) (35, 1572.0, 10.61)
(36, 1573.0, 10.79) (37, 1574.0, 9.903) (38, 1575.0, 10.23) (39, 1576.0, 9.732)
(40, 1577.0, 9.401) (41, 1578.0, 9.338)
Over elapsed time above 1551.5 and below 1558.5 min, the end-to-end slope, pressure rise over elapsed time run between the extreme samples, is -0.10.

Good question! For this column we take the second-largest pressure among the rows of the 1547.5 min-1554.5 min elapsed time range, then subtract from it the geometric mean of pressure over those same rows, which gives 0.64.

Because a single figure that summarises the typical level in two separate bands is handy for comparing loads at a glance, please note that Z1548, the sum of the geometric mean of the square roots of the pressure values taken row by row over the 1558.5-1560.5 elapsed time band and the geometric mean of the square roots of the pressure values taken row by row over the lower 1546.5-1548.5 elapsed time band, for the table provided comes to 7.2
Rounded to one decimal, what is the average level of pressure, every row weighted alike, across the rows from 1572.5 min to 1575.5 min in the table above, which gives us 10.3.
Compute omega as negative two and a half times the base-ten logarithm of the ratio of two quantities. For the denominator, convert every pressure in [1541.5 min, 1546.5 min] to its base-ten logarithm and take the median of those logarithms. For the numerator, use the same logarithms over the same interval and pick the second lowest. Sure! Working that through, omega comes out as 0.019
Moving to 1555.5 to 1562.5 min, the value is 0.024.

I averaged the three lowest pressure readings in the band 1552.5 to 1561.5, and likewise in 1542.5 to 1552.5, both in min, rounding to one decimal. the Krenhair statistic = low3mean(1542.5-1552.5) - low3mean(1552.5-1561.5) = -1.1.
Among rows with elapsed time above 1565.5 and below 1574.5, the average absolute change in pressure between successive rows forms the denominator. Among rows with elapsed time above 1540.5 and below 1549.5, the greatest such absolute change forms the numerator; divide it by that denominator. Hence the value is 3.48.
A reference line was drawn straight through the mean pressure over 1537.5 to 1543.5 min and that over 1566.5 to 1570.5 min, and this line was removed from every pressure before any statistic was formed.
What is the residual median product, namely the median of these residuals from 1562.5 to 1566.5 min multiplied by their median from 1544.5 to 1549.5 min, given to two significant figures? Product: 1.1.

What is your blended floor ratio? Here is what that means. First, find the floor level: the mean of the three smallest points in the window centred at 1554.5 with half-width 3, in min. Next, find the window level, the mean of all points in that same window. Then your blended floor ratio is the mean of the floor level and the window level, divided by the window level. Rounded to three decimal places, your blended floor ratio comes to 0.975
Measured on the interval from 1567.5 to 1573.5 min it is 0.989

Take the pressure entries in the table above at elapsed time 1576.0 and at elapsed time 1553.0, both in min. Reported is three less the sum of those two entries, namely -22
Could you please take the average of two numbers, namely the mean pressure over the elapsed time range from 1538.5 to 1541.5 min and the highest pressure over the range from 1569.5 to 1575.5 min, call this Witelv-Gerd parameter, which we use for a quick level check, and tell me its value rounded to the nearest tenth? 11.7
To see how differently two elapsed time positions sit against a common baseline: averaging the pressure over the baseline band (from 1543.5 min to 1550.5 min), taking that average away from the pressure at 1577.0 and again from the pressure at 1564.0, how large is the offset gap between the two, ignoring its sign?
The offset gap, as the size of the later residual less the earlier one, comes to 2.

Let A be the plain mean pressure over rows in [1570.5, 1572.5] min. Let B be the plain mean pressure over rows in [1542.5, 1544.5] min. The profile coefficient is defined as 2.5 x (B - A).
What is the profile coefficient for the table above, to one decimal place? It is 4.0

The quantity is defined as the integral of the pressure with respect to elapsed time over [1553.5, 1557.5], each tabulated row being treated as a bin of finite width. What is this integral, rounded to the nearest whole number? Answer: 53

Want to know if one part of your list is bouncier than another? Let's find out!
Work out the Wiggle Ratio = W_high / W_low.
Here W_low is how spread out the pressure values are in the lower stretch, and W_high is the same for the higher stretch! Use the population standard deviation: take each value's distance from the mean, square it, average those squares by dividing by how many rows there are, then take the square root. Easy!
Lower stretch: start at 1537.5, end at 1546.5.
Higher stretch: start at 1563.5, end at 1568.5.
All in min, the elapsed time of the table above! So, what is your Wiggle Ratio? 1.4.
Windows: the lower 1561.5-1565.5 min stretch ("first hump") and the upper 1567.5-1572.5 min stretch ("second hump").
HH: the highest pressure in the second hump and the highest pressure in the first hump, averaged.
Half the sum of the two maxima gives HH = 11.5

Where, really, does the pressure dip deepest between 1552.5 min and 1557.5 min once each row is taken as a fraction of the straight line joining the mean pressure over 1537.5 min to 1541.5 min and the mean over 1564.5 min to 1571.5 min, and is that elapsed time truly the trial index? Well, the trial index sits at 1555.0 min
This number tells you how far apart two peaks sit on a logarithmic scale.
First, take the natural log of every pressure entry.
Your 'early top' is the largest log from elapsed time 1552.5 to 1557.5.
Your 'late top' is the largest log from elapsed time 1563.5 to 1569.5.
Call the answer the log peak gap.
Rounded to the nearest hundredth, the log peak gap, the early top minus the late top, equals 0.23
